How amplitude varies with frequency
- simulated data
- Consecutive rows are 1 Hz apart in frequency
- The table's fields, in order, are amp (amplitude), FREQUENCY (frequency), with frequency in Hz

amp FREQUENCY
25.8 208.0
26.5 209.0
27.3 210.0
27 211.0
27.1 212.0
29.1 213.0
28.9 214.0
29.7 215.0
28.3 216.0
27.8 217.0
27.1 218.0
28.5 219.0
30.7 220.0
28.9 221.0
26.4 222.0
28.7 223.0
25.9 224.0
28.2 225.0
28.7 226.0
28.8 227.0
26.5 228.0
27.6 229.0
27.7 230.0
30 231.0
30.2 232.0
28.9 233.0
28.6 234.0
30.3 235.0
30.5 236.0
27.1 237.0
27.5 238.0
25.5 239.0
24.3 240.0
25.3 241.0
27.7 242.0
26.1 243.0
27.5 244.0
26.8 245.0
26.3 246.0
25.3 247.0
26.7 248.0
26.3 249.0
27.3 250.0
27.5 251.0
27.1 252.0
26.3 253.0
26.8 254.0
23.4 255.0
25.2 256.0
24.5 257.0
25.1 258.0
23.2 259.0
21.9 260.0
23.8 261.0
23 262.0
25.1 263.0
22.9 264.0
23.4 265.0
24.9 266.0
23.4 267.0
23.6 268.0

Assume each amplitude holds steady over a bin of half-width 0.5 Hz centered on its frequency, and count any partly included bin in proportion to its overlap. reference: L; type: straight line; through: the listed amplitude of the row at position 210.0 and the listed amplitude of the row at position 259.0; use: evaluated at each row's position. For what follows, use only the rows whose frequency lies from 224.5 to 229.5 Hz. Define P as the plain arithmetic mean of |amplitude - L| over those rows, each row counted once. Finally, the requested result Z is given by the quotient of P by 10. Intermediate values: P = 2.1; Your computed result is 0.21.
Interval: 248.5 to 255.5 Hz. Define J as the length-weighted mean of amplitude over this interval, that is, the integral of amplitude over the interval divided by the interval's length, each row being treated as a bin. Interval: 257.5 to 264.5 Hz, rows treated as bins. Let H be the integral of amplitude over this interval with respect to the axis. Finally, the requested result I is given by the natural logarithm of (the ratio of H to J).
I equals 1.83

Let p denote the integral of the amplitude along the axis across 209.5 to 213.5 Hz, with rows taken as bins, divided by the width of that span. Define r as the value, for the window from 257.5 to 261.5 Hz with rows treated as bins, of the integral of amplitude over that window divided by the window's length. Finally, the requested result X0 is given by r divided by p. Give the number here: 0.85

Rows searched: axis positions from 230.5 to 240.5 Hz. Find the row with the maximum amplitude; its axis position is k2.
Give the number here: 236.0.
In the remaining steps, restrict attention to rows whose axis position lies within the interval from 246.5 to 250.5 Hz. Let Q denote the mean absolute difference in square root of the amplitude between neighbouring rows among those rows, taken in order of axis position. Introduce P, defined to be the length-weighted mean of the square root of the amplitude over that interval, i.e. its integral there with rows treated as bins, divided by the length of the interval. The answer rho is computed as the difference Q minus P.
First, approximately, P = 5.14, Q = 0.091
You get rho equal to -5.0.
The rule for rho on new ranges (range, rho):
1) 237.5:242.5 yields -4.9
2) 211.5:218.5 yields -5.2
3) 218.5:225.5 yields -5.1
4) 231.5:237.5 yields -5.3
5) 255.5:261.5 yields -4.8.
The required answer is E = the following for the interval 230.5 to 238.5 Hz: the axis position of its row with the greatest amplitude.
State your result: 236.0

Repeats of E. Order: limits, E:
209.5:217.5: 215.0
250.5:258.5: 251.0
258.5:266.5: 263.0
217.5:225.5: 220.0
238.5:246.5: 242.0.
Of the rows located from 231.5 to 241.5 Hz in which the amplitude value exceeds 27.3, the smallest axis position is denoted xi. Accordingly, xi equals 232.0 Hz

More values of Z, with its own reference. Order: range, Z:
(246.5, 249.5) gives 0.20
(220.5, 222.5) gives 0.13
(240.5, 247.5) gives 0.20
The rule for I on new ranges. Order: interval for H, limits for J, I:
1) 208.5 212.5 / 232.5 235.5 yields 1.30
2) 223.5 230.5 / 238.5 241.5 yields 2.04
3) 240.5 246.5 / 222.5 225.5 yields 1.76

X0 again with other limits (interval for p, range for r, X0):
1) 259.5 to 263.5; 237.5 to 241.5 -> 1.09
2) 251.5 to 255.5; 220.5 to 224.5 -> 1.06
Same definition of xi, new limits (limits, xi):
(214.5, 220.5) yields 215.0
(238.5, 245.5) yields 242.0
